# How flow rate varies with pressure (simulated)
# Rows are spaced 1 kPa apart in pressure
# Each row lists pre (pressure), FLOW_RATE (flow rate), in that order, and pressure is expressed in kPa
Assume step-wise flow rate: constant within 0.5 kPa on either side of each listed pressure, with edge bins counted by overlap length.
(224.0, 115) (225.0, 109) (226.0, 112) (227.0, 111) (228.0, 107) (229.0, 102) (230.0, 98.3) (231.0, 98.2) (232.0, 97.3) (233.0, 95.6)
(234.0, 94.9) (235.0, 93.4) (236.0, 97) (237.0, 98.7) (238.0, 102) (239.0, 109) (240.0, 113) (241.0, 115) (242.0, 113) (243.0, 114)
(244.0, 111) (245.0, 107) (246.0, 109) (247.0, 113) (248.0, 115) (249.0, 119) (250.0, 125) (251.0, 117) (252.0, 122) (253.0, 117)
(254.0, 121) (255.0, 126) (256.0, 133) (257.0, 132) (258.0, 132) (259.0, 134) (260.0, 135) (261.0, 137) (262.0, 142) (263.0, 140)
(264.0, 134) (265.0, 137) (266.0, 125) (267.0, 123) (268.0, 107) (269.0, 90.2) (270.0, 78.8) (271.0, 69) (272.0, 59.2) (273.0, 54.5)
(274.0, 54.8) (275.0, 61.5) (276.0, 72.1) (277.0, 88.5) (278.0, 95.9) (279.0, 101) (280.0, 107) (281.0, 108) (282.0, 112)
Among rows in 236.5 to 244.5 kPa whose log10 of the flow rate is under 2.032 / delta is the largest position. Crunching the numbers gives 238.0 kPa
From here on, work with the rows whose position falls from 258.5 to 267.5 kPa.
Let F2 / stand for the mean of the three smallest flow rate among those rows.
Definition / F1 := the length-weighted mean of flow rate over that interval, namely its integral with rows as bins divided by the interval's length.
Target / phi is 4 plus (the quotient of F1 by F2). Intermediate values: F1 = 134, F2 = 127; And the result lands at 5.053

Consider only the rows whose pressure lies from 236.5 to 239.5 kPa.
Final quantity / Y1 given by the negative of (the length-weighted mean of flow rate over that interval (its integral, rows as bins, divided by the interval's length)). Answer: -103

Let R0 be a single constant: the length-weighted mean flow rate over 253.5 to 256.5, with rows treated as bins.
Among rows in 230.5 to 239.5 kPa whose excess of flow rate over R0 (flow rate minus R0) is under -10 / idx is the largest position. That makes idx 239.0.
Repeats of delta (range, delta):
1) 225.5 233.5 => 233.0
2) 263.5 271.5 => 271.0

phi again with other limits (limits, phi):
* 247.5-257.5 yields 5.055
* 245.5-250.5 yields 5.034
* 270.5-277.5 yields 5.169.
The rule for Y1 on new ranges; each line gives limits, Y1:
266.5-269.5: -107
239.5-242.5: -114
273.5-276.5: -63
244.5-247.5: -110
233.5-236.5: -95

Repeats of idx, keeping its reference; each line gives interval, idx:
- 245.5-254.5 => 248.0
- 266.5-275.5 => 275.0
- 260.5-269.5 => 269.0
